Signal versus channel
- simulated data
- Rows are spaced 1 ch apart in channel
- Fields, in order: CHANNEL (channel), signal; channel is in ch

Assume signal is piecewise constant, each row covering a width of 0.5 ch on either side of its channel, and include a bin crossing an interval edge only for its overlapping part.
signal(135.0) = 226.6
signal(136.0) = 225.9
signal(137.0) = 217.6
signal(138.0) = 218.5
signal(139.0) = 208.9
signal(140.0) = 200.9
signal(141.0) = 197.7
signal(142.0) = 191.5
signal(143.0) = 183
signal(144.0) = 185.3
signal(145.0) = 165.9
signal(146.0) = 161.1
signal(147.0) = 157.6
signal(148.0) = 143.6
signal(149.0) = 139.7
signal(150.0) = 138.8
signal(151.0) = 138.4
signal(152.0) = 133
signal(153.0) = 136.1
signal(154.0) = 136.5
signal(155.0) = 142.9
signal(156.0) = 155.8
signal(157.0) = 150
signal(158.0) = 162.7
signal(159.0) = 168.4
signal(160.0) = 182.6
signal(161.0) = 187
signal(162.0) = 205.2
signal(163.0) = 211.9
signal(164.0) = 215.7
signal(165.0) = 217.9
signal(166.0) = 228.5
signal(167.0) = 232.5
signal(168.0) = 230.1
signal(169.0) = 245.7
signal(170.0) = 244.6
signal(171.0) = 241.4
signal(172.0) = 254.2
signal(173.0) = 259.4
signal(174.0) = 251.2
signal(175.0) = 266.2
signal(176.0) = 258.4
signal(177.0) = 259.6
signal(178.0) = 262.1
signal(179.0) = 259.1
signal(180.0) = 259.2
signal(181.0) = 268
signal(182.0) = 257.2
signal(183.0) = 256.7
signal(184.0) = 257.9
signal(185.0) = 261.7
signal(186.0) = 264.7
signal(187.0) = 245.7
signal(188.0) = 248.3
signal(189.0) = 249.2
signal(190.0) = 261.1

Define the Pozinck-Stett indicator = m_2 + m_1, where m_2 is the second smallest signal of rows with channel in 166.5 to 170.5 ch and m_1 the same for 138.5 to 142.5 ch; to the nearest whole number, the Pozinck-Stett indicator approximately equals 430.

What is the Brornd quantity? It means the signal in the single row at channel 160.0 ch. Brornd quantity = 182.6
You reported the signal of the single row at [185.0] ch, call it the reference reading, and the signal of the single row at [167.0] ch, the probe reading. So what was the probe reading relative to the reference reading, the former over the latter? 0.89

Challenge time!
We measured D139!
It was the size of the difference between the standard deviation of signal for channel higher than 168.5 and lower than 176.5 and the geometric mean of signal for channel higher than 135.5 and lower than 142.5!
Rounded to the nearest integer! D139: 200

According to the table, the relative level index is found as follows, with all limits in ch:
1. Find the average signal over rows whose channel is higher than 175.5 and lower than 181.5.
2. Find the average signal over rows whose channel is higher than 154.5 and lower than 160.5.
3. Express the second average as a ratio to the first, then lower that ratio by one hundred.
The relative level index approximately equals -99.4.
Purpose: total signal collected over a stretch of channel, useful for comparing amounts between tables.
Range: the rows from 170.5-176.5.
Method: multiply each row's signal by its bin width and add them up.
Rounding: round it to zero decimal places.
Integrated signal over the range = 1531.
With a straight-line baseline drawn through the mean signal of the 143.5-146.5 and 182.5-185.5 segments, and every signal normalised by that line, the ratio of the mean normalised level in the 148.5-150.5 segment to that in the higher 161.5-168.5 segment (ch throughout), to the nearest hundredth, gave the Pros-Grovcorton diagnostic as 0.75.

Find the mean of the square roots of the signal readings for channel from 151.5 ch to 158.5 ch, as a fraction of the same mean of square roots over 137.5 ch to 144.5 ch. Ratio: 0.86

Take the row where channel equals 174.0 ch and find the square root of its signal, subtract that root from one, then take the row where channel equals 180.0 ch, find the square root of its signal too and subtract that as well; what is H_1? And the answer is -30.9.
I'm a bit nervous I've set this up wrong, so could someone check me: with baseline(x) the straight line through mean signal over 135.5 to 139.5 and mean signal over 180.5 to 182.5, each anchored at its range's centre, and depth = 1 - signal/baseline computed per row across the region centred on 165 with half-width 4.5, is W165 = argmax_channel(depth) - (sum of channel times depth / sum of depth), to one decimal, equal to -2.7 ch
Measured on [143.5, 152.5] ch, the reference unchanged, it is 3.4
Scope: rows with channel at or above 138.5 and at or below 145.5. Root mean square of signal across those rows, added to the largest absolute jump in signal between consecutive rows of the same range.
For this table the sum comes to 210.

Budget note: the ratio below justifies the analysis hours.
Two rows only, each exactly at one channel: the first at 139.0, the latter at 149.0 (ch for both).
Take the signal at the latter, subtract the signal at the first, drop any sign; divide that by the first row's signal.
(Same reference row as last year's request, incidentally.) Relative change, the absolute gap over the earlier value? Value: 0.331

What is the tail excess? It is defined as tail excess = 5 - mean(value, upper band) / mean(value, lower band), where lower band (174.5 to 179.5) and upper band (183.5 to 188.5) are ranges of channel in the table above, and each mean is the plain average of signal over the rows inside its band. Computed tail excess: 4.02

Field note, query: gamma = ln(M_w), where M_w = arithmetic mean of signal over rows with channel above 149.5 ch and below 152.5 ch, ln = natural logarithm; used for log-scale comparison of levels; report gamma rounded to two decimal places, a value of 4.92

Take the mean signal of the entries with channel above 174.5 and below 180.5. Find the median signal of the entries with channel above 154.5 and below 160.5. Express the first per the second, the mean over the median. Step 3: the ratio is 1.64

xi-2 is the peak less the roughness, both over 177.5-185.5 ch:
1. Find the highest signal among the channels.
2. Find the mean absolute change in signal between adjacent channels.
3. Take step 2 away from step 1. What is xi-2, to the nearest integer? 264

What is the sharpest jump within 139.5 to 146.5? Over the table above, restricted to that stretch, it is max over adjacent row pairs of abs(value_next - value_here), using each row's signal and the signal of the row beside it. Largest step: 19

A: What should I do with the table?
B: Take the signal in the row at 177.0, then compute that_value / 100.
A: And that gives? 2.6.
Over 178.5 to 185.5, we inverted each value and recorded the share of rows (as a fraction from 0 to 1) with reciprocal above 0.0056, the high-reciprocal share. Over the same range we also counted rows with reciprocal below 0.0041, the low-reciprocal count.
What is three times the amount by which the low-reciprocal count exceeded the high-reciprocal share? 21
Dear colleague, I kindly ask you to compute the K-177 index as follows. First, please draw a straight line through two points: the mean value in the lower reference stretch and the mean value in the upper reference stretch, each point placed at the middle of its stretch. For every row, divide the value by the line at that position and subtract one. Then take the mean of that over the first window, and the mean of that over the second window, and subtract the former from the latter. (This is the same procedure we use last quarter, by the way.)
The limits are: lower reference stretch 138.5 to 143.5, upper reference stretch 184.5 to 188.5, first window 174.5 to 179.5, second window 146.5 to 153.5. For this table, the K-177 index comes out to -0.4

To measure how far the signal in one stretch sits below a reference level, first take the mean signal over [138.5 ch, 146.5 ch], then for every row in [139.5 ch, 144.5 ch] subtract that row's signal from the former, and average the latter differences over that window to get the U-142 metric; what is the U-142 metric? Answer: -5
